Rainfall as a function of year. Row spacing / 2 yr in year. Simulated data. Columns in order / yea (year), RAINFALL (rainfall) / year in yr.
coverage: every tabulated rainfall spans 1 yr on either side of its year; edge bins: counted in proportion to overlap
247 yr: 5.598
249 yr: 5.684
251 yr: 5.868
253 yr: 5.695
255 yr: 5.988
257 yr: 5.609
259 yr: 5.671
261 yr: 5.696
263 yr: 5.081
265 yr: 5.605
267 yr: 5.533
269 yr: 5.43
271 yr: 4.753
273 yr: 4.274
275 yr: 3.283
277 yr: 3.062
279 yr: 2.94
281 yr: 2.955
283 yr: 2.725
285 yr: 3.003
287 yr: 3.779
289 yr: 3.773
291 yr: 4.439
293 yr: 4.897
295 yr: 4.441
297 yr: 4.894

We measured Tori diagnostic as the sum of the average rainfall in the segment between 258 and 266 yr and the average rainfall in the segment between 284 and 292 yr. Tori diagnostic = 9.3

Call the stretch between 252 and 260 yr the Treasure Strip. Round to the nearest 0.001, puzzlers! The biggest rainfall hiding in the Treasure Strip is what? 5.988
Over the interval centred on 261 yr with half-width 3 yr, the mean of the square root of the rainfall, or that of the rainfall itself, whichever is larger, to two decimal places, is 5.48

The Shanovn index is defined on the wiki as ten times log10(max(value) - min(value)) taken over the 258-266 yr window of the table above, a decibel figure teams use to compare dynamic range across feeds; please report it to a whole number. -2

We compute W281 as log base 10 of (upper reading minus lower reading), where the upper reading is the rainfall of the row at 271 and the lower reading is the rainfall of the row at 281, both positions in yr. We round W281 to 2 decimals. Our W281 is 0.25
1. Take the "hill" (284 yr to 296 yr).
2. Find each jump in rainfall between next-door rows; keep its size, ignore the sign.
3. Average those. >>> 0.47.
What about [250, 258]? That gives 0.28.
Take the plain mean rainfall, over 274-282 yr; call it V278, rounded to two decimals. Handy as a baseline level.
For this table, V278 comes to 3.06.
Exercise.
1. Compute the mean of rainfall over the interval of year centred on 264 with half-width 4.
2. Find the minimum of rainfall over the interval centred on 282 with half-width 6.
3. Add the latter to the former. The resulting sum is 8.2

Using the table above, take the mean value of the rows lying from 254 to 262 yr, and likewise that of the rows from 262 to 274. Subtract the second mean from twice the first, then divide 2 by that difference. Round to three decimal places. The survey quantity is 0.314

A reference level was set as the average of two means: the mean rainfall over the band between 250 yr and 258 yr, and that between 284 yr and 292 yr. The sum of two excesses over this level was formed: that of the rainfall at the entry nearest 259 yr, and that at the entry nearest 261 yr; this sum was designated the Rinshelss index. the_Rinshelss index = 1.8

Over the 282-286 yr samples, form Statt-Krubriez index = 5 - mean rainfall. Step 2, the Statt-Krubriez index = 2.1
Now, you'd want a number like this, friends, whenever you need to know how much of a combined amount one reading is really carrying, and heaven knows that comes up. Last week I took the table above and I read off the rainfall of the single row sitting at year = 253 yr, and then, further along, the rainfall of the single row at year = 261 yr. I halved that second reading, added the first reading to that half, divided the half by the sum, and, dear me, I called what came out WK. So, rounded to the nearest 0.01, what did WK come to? 0.33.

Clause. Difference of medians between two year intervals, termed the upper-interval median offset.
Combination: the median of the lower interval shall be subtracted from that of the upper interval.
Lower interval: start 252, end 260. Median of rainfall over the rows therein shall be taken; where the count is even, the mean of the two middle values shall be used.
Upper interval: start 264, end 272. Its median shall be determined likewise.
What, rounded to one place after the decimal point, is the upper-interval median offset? -0.2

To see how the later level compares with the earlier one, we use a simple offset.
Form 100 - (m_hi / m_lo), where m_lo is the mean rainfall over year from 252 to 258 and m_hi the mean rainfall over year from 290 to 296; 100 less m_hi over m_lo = 99.20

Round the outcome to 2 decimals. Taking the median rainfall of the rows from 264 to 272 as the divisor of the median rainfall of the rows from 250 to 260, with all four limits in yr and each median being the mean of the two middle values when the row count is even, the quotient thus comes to 1.04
